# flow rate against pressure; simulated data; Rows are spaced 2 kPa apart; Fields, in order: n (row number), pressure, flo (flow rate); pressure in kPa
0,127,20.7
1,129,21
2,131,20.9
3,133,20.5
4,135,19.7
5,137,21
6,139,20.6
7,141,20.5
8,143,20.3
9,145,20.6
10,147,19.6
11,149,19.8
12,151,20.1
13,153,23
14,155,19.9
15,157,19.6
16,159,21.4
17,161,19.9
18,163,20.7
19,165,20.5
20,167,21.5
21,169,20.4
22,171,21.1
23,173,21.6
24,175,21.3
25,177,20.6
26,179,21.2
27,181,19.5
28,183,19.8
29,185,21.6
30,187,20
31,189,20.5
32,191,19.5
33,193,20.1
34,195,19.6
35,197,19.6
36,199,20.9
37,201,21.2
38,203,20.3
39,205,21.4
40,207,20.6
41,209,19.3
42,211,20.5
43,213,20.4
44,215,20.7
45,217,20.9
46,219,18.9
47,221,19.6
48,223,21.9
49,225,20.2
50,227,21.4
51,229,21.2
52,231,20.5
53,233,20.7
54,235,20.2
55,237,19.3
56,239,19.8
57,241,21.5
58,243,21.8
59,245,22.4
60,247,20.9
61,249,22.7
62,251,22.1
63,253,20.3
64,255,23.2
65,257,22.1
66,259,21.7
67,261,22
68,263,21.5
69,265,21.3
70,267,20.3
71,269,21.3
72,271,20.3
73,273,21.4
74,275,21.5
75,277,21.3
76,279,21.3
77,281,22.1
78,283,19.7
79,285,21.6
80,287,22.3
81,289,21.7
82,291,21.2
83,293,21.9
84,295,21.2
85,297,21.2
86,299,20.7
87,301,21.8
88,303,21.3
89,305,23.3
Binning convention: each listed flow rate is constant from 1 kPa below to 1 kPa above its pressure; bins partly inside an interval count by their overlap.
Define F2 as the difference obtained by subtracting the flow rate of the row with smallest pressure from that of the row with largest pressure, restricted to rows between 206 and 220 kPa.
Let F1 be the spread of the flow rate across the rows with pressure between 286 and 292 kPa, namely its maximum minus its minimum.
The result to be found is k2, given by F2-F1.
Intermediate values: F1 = 1.1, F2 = -1.7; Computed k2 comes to -2.8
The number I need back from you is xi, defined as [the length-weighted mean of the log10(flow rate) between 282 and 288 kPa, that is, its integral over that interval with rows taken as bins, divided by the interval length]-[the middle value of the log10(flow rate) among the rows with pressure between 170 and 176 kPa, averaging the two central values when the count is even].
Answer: 0.00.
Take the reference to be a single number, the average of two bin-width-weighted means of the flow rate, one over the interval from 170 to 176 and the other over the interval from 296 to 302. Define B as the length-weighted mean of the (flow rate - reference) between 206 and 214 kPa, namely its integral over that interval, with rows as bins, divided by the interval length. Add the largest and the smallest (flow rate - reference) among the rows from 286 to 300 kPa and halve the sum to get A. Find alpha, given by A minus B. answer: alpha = 1.3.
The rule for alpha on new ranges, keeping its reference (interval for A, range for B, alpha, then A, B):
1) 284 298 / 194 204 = 1.4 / 0.5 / -1.0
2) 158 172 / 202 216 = 0.2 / -0.6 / -0.8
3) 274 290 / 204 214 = 0.6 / -0.3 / -0.8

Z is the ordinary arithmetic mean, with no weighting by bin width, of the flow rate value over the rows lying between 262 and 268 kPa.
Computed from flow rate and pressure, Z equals 21.0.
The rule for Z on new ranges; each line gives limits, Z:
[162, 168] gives 20.9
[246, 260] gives 21.9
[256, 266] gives 21.7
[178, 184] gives 20.2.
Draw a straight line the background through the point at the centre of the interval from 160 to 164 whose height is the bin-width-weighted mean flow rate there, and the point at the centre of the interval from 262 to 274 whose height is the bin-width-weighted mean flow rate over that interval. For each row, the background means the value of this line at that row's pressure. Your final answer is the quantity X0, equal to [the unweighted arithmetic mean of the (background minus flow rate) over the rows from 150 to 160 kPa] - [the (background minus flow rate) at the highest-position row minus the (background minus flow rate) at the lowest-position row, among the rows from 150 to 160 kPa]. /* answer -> 0.7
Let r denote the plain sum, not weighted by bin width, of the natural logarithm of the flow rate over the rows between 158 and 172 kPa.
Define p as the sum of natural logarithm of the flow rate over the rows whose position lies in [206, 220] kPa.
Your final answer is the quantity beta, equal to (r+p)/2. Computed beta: 21.1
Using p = 21.0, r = 21.2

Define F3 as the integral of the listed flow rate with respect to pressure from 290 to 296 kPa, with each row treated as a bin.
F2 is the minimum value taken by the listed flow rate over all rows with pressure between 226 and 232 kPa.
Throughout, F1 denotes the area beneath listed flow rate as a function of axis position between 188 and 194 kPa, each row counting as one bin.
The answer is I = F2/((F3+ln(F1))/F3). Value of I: 19.8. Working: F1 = 120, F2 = 20.5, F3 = 129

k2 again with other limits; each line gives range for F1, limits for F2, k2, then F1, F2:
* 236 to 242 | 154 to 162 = -2.2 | 2.2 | 0.0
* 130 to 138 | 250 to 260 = -1.7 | 1.3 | -0.4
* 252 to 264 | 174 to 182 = -4.7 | 2.9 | -1.8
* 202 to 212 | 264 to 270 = -2.1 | 2.1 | 0.0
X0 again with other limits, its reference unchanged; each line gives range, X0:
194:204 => 0.9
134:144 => 0.3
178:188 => -1.2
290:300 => -0.6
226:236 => -1.3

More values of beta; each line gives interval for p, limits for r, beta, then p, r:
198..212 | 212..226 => 21.1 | 21.2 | 21.1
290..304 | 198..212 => 21.3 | 21.4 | 21.2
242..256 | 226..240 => 21.4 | 21.6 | 21.1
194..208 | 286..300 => 21.3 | 21.1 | 21.5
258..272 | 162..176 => 21.3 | 21.4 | 21.3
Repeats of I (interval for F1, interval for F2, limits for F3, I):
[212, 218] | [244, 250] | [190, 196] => 20.1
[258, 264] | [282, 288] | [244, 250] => 19.0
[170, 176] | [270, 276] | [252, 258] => 19.6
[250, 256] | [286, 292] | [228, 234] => 20.4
